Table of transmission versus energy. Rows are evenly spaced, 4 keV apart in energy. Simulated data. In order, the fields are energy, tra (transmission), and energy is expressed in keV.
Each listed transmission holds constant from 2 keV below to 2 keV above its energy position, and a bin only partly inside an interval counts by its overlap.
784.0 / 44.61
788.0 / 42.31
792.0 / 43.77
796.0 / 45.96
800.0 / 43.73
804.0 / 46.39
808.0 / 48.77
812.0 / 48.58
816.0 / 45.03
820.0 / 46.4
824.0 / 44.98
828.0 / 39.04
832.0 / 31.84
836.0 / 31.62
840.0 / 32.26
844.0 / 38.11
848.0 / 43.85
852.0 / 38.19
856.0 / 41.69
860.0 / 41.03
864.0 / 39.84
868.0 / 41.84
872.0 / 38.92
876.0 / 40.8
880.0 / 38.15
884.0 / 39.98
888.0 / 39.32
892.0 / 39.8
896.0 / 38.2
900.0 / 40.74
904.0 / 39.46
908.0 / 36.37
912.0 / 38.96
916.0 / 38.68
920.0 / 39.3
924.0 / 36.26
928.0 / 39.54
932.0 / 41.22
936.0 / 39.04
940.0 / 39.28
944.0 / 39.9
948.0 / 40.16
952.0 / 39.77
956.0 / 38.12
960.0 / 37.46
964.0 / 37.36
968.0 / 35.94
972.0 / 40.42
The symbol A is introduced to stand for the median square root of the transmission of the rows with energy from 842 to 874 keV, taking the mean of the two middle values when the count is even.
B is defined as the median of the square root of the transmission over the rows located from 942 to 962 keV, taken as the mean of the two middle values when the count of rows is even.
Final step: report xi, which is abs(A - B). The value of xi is 0.1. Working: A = 6.36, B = 6.31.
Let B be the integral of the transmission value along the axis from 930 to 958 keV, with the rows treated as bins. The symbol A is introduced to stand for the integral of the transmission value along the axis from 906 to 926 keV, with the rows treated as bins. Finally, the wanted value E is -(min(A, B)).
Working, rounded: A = 758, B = 1110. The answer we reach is -758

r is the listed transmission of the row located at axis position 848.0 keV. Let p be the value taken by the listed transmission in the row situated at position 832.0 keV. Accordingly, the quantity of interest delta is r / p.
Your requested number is 1.38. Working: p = 31.84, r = 43.85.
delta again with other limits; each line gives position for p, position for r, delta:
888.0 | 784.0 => 1.13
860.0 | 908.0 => 0.89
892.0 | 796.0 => 1.15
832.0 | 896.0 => 1.20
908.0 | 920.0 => 1.08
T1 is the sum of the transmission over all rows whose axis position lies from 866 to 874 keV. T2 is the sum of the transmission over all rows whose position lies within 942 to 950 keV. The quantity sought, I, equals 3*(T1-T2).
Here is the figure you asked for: 2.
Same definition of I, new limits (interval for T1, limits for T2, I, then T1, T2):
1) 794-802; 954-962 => 42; 90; 75.6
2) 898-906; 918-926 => 14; 80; 75.6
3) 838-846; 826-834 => -2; 70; 70.9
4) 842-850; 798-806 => -24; 82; 90.1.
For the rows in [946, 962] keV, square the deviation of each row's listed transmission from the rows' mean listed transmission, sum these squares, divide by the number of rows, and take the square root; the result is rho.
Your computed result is 1.1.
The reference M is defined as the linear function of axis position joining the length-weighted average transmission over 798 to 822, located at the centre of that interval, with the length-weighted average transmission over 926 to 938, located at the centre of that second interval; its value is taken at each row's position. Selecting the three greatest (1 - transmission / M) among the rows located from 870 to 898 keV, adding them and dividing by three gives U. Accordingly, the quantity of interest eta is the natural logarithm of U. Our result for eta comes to -2.33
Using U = 0.10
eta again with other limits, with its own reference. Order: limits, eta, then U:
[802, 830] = -2.80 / 0.06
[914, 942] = -2.79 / 0.06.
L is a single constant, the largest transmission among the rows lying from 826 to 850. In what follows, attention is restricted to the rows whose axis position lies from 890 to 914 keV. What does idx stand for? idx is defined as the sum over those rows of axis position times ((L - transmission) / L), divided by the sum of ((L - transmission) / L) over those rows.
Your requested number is 902.7 keV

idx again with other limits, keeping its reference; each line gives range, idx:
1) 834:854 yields 841.2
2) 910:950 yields 928.7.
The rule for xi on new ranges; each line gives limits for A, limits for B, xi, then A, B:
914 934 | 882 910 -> 0.0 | 6.27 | 6.28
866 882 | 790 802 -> 0.3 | 6.31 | 6.62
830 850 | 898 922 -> 0.6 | 5.68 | 6.26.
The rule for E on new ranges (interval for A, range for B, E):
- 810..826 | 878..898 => -740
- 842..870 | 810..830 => -896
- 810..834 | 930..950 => -798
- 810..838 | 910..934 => -936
